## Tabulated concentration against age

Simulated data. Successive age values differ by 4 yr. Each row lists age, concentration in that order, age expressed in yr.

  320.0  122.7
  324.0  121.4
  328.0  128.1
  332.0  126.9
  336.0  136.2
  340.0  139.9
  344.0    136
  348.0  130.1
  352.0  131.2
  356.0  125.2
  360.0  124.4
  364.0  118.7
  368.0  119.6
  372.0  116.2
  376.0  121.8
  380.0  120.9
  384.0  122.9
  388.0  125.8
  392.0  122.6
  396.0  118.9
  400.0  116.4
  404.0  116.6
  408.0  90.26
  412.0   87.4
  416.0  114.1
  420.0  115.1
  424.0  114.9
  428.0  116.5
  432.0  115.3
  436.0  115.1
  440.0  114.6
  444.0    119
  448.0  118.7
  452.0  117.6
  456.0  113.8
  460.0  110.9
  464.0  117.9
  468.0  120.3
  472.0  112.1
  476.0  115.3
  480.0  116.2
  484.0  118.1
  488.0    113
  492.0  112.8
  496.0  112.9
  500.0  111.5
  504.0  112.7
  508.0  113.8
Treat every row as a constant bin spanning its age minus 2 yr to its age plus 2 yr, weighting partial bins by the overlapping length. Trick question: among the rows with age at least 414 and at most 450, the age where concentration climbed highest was 444.0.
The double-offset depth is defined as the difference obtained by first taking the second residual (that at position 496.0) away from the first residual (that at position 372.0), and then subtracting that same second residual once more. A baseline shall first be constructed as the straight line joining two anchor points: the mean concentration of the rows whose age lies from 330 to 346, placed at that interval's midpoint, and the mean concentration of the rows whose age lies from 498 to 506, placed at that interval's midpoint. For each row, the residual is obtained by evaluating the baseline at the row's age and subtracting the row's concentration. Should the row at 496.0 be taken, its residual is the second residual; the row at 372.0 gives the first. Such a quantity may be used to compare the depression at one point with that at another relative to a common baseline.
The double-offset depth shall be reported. 13.8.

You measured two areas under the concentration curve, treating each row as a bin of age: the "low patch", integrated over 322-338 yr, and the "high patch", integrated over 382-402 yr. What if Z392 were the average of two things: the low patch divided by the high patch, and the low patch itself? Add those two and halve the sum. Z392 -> 1026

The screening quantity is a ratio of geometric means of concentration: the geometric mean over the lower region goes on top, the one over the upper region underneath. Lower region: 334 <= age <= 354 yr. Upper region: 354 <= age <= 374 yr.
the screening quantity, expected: 1.115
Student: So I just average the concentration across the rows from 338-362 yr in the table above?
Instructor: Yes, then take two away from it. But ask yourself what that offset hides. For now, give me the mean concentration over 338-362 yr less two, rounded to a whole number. 129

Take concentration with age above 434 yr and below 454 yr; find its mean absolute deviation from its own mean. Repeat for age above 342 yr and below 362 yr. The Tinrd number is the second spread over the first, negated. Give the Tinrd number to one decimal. -2.1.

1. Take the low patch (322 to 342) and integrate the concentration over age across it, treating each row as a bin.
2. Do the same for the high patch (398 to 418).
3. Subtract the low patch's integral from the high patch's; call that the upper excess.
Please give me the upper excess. -511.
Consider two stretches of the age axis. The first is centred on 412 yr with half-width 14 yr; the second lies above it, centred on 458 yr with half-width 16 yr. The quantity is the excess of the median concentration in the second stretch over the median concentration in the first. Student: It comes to 3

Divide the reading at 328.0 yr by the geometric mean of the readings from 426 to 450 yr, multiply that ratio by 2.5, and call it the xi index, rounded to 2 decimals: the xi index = 2.75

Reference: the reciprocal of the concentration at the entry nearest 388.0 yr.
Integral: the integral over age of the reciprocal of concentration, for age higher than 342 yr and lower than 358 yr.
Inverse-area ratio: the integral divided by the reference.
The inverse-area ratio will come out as 15.42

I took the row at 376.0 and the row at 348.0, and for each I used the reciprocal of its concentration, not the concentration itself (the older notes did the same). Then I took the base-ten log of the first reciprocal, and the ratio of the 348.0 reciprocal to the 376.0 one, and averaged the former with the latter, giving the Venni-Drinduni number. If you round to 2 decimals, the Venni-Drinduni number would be -0.57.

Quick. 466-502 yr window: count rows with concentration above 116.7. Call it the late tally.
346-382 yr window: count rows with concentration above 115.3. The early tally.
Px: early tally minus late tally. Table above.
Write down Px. 7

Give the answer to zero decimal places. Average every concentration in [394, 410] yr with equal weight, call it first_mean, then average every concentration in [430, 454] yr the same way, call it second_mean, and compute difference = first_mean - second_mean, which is -6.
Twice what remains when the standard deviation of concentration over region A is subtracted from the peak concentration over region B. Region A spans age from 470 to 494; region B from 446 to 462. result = 233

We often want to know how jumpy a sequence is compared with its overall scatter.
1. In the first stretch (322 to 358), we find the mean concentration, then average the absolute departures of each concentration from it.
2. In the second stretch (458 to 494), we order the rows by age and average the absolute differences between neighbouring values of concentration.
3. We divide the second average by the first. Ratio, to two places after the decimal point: 0.77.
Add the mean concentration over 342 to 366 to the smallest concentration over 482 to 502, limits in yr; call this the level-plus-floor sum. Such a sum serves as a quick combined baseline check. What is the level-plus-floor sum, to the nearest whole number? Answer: 239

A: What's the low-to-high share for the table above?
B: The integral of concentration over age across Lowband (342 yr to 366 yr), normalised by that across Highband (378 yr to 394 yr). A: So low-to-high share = 1.56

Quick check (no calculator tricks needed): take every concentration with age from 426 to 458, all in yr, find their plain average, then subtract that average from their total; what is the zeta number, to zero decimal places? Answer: 814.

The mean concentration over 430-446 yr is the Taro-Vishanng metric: 116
